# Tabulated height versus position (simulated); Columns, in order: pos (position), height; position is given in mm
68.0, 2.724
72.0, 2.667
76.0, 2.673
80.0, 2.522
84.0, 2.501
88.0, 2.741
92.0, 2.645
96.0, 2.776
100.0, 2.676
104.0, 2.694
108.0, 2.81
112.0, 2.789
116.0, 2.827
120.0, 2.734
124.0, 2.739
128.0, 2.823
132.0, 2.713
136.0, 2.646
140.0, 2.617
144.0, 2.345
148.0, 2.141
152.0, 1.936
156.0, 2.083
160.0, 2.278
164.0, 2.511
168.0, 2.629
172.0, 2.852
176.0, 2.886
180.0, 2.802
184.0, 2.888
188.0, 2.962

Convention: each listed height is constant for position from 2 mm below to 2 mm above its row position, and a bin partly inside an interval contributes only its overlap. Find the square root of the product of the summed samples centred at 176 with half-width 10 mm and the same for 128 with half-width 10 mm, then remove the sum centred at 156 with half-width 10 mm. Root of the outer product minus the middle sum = 2.9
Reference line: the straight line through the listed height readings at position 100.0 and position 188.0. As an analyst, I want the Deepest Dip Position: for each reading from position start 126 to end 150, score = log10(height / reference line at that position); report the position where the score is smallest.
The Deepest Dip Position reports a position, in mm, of 148.0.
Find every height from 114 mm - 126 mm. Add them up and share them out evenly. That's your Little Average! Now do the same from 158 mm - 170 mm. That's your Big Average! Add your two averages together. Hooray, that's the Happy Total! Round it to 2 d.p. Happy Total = 5.24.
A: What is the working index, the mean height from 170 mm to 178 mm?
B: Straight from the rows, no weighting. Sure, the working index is 2.87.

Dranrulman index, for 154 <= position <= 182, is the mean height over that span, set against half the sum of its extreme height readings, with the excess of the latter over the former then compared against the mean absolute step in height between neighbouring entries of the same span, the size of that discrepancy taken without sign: 0.24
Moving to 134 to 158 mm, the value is 0.18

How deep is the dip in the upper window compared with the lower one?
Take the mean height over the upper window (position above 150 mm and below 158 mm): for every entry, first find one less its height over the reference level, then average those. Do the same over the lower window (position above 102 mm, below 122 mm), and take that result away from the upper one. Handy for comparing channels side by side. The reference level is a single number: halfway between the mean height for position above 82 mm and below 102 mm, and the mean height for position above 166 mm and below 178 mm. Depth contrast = 0.28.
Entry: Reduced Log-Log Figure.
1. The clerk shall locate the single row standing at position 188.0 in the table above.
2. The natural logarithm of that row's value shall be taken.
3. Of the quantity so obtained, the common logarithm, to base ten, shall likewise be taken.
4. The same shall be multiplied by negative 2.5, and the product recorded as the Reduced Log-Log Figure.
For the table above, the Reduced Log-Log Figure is -0.089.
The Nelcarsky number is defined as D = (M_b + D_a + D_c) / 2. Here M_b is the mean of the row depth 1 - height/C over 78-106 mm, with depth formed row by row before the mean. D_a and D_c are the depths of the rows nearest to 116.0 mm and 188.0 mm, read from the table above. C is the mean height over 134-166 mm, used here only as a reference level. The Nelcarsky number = -0.32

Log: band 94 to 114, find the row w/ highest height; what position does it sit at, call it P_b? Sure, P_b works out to 108.0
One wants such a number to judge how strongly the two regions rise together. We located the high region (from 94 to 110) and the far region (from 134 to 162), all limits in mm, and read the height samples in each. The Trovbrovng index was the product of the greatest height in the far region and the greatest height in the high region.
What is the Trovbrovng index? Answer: 7.4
